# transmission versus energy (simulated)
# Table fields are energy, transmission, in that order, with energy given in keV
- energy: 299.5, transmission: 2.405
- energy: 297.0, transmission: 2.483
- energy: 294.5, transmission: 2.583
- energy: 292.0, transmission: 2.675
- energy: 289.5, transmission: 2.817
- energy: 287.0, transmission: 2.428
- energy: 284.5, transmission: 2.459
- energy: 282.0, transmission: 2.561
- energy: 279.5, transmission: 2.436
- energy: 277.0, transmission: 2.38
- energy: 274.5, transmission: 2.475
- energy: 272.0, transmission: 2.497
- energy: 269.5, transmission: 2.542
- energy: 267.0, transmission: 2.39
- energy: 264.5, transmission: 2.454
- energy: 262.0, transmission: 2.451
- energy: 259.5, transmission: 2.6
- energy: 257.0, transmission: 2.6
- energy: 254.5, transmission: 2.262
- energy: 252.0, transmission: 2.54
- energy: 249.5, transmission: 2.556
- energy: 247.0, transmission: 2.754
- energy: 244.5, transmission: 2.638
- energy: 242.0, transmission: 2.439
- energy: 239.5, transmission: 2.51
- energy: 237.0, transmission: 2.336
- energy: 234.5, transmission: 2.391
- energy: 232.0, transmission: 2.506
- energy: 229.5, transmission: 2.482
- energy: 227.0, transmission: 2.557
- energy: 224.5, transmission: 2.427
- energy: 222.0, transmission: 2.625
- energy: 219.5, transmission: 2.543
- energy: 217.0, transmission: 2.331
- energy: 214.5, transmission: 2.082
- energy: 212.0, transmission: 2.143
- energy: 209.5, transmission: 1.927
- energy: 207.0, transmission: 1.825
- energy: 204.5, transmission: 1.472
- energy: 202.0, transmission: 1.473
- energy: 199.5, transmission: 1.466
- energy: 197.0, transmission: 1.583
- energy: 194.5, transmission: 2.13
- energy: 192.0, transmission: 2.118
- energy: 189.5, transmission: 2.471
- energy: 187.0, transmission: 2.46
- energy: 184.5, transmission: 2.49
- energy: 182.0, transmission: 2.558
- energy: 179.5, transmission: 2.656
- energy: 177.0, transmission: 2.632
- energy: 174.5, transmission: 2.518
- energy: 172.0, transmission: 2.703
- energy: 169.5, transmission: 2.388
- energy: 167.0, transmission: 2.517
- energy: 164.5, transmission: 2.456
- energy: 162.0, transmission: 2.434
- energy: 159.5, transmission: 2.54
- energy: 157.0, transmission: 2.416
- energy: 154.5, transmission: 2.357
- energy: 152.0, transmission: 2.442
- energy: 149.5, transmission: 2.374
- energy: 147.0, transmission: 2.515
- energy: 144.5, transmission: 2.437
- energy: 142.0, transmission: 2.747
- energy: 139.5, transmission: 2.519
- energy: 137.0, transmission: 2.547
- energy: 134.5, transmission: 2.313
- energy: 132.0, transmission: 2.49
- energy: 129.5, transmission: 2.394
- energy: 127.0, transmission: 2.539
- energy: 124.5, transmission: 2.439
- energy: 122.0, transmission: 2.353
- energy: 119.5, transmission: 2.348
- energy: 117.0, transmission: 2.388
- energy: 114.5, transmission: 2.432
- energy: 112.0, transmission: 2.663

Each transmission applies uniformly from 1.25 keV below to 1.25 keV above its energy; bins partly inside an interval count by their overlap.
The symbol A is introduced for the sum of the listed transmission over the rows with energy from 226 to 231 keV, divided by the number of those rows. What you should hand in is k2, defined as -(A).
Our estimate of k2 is -2.52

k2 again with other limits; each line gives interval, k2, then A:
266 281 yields -2.45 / 2.45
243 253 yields -2.62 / 2.62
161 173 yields -2.50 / 2.50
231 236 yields -2.45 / 2.45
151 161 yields -2.44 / 2.44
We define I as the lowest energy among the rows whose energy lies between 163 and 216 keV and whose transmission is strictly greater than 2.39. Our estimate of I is 164.5 keV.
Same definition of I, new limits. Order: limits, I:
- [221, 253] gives 222.0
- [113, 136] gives 114.5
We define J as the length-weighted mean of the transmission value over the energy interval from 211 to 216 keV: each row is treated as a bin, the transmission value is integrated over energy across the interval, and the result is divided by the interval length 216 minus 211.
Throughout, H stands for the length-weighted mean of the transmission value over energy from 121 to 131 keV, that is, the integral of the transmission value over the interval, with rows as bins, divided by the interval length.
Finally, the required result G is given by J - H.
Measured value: -0.31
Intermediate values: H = 2.43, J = 2.12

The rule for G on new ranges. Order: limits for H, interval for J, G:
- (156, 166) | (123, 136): -0.03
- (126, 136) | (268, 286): 0.04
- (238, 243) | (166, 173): 0.06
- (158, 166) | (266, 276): 0.00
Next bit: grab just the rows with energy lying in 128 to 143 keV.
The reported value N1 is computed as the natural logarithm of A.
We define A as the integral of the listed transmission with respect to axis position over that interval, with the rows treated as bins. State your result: 3.62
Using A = 37.5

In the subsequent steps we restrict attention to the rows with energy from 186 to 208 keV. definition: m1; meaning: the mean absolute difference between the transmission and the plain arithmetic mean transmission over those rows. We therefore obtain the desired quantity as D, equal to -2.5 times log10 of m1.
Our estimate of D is 1.11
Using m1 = 0.36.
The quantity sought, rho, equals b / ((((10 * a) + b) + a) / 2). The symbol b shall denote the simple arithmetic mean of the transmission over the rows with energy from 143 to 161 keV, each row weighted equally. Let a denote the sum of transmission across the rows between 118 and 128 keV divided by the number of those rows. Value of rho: 0.168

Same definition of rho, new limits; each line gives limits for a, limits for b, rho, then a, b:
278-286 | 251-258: 0.166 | 2.49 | 2.47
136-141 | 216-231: 0.164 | 2.53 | 2.49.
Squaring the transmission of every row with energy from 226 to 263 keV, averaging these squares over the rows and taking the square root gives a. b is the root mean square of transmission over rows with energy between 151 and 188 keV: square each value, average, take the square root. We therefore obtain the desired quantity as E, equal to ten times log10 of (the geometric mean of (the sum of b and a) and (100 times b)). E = 15.5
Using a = 2.51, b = 2.51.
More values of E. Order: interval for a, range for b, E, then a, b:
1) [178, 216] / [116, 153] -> 15.2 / 2.10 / 2.46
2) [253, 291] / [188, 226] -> 14.9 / 2.49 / 2.08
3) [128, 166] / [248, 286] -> 15.4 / 2.47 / 2.48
